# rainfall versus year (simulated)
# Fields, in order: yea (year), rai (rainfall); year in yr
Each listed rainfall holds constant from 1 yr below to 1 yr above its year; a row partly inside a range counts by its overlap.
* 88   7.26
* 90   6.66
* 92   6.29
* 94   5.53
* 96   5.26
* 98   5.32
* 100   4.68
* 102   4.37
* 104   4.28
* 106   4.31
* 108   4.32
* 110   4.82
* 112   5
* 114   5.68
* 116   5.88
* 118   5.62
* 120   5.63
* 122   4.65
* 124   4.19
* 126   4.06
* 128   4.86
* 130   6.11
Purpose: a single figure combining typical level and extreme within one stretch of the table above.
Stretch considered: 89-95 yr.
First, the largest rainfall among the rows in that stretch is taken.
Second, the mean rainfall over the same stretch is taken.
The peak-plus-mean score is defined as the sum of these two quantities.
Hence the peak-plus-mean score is 12.8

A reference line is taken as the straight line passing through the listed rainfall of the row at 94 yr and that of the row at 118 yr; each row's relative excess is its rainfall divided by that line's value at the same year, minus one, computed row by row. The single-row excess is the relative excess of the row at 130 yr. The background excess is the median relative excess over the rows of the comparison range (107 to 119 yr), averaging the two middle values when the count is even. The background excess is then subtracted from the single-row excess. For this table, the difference 0.13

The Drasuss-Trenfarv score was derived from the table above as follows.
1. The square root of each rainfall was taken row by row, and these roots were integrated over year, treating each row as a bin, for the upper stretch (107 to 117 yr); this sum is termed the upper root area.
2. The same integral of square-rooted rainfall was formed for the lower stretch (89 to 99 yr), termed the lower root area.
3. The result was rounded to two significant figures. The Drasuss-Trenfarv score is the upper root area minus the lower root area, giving -1.4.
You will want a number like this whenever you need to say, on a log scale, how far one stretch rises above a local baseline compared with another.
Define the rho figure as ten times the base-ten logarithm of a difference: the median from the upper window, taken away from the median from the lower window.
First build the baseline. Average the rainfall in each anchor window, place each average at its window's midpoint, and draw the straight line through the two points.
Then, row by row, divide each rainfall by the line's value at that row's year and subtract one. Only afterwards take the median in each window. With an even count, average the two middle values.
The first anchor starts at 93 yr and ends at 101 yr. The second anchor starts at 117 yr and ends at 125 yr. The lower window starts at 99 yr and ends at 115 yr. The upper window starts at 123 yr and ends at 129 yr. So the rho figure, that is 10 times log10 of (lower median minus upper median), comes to -14.2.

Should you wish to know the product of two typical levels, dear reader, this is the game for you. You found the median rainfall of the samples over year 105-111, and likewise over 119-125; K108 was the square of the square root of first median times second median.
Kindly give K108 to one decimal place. 20.1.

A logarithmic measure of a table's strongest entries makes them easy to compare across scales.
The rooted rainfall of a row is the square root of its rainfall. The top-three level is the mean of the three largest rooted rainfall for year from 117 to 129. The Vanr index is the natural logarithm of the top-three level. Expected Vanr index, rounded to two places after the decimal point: 0.84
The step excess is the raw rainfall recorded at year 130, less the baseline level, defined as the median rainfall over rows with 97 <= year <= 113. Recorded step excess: 1.6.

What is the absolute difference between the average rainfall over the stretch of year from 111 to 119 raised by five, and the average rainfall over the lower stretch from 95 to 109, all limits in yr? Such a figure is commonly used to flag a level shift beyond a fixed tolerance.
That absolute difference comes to 5.9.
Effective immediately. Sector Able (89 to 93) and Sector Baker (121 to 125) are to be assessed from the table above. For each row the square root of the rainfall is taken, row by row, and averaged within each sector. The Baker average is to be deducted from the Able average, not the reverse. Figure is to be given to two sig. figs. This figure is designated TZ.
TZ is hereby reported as 0.44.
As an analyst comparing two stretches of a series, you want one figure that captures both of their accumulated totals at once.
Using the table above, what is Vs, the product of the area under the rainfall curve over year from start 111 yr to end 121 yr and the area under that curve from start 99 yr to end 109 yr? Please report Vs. 2443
